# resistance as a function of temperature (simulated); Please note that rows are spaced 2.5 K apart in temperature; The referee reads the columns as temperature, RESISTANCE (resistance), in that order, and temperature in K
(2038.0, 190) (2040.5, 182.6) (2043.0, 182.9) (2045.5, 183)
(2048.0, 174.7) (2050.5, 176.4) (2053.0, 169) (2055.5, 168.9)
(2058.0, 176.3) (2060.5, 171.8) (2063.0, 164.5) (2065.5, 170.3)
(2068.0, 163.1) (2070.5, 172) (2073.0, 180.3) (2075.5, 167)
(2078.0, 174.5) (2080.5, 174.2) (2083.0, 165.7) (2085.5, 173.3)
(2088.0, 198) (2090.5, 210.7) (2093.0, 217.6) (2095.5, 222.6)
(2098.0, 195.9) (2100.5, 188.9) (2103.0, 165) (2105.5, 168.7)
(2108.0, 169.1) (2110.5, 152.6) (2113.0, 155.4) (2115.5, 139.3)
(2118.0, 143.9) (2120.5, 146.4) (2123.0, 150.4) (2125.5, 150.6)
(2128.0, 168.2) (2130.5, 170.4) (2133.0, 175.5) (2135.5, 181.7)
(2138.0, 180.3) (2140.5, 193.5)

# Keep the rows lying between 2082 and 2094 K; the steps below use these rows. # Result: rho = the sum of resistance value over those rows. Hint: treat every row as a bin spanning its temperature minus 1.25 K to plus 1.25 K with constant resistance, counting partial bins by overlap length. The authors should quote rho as 965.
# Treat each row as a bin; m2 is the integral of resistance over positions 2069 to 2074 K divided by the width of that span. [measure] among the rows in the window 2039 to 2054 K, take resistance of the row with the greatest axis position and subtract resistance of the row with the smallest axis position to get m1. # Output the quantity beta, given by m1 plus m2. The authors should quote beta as 162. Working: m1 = -14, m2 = 175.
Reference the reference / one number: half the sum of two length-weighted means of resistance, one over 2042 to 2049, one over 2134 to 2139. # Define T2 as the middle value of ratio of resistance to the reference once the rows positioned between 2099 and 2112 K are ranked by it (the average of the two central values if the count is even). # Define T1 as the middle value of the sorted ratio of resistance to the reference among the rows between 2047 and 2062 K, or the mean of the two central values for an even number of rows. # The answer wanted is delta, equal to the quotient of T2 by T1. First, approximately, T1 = 0.960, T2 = 0.93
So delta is 0.97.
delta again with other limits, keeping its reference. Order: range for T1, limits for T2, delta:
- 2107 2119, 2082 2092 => 1.22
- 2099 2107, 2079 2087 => 1.03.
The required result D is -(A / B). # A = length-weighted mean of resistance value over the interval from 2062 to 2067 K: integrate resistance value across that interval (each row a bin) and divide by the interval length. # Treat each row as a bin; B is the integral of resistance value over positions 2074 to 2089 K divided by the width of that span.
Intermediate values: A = 167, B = 175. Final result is -0.96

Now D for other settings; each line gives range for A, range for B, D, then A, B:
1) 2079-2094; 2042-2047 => -1.04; 189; 183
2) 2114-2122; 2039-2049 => -0.79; 144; 181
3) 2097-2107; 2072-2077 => -1.03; 179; 173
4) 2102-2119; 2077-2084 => -0.91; 156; 172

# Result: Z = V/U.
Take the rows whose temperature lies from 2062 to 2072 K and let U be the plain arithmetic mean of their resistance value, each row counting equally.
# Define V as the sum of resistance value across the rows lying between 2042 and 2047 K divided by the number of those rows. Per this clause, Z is 1.09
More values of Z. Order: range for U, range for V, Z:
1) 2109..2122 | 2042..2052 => 1.22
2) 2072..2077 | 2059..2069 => 0.96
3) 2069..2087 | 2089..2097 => 1.26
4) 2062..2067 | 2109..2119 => 0.88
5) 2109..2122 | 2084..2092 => 1.32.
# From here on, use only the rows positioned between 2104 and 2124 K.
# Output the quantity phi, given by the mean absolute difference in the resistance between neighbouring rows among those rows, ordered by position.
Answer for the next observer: 6.7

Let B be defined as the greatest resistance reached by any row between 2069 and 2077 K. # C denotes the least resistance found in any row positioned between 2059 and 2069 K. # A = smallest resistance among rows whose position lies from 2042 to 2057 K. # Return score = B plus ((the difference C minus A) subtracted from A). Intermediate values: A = 168.9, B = 180.3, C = 163.1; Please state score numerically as 355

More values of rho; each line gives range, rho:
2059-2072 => 842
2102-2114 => 811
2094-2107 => 941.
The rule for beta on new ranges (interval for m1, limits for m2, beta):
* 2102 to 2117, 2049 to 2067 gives 145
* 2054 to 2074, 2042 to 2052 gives 190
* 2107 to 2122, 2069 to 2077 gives 150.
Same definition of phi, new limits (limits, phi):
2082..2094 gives 13.0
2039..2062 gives 3.7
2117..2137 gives 5.4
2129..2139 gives 4.2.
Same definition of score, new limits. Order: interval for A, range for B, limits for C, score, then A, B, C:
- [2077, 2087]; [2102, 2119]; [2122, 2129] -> 350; 165.7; 169.1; 150.4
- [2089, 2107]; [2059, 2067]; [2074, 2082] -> 335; 165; 171.8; 167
